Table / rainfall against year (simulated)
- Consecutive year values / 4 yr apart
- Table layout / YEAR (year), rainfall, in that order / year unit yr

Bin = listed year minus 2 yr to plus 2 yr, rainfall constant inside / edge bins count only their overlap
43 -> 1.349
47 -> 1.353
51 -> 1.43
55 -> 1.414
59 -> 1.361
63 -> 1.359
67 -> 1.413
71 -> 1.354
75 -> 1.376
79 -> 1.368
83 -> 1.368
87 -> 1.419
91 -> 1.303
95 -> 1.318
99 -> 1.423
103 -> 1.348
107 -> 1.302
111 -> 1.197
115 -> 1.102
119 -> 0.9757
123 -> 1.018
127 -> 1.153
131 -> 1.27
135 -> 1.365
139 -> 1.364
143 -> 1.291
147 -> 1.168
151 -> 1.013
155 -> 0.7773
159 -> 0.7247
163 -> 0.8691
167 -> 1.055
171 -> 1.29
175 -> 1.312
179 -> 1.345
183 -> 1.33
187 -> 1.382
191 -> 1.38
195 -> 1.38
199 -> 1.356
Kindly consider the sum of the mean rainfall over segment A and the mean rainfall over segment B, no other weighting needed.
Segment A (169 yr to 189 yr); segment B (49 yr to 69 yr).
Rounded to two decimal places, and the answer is 2.73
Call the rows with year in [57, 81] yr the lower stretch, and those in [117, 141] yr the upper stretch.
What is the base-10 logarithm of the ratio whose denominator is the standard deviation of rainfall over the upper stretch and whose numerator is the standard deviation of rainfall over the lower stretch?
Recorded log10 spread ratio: -0.9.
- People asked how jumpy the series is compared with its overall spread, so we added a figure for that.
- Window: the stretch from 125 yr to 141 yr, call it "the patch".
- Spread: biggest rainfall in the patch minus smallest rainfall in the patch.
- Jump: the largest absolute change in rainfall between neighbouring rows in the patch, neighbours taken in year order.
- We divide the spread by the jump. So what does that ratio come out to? 1.8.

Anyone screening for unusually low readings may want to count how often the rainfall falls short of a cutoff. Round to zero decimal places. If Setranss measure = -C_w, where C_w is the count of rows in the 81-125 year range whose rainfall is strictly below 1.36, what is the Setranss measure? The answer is -8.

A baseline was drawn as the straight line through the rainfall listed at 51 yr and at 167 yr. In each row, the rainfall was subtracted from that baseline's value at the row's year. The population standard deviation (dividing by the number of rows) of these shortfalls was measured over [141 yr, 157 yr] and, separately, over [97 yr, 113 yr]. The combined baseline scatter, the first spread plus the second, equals 0.25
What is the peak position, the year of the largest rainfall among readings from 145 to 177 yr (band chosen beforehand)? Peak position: 175 yr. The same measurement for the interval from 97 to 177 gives 99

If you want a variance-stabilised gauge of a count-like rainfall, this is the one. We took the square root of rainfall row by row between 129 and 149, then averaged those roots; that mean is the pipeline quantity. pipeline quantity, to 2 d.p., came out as 1.14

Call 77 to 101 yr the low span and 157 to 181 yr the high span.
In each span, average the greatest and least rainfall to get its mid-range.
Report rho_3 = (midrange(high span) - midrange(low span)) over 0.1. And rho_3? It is -3.3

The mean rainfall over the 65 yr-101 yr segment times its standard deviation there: 0.06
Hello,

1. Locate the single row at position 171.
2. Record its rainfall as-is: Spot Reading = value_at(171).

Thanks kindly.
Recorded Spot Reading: 1.29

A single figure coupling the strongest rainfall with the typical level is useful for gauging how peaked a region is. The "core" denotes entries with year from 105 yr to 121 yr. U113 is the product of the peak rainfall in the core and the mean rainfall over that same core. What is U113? 1.49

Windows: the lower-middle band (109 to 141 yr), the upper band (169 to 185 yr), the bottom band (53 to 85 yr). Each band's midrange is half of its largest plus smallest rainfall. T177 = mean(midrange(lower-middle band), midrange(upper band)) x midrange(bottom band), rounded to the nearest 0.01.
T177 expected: 1.72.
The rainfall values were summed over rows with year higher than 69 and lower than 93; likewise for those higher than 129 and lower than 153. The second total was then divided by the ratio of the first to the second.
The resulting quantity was 6.8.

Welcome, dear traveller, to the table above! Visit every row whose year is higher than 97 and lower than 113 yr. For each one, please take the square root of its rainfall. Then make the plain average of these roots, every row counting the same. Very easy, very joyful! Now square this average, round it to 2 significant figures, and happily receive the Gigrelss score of 1.3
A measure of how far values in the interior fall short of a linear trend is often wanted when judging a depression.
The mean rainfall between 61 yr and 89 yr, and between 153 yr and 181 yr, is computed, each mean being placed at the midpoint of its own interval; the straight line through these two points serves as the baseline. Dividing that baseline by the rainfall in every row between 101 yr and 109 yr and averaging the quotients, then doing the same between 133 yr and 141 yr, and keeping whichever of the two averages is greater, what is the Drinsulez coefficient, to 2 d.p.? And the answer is 0.96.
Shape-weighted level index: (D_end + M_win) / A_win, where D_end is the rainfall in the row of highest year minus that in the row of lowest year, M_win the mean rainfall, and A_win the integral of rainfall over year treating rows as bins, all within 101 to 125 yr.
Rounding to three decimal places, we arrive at 0.030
